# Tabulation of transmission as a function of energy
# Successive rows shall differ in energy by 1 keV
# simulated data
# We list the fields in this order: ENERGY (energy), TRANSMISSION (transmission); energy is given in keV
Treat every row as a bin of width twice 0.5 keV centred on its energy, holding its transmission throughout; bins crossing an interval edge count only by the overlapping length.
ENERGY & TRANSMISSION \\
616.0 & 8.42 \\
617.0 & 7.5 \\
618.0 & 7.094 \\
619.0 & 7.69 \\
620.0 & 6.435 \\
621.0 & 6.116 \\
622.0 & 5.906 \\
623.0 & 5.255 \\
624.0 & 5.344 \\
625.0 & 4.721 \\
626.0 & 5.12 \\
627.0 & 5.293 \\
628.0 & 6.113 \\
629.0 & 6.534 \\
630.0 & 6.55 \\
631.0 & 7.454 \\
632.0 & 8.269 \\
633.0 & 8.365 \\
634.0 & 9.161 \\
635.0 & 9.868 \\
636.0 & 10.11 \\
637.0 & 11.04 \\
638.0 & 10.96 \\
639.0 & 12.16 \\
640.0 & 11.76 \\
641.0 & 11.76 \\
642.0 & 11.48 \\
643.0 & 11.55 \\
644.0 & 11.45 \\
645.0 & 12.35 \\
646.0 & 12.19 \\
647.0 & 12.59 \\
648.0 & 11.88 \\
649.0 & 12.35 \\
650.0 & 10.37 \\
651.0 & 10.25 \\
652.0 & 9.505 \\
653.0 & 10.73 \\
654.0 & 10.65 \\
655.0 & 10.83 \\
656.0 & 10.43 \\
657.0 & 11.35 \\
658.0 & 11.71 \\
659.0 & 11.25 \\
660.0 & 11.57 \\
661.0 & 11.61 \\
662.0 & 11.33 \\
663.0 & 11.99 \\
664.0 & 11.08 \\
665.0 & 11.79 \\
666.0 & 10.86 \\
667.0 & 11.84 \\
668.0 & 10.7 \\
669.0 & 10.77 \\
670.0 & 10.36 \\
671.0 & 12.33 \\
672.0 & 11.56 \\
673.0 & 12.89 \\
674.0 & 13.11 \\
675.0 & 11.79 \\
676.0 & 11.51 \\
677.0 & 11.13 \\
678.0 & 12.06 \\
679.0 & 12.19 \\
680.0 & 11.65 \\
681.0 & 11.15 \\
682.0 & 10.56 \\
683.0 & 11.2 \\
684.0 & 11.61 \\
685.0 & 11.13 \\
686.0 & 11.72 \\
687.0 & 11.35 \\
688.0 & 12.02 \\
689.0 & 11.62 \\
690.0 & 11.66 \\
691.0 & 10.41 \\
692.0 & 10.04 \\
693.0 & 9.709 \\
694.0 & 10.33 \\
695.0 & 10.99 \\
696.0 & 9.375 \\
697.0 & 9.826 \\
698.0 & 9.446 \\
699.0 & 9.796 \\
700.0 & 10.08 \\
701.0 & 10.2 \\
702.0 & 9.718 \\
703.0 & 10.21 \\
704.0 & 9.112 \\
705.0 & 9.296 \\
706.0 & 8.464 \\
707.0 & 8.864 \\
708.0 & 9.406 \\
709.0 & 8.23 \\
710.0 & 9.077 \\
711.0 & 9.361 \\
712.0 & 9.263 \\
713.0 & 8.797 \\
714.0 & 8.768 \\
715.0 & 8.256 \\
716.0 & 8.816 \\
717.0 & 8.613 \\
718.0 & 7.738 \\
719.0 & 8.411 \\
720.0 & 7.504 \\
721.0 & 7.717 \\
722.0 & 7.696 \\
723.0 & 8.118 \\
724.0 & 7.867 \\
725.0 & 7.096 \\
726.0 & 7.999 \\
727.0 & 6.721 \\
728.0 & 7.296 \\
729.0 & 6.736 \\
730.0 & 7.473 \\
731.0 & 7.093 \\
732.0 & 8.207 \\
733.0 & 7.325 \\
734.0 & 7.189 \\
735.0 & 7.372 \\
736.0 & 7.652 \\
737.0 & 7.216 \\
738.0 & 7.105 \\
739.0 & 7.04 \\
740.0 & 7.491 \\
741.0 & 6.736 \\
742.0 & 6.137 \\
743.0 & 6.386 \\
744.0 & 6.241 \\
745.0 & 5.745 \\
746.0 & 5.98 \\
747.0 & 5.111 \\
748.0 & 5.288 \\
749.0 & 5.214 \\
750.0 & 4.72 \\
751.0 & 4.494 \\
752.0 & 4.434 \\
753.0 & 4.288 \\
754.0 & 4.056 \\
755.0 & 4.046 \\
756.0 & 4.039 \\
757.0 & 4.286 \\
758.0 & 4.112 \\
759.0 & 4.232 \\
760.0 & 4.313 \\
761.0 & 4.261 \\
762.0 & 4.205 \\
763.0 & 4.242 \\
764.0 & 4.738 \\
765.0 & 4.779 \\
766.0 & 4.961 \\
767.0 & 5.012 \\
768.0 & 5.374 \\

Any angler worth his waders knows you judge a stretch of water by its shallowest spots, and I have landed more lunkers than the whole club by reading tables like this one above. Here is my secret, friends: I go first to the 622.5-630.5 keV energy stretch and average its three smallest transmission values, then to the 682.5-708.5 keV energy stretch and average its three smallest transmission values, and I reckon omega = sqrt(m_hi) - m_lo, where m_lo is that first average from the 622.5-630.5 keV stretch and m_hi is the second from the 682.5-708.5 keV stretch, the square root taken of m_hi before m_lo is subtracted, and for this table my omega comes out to -2.1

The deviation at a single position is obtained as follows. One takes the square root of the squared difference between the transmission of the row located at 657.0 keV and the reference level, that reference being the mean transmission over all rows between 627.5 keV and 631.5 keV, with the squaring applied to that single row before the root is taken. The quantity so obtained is 4.7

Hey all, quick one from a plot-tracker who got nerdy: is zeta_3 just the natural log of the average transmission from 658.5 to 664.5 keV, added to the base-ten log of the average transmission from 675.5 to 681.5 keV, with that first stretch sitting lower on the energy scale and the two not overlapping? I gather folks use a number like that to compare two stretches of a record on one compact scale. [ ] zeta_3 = 3.5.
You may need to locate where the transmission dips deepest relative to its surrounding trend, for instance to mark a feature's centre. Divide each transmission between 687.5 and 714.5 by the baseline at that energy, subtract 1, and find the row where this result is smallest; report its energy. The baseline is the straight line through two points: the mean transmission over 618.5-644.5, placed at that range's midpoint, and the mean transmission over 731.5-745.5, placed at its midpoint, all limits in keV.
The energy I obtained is 709.0 keV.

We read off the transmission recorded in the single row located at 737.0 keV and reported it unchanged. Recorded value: 7.216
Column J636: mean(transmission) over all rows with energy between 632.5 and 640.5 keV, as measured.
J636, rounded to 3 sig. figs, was 10.4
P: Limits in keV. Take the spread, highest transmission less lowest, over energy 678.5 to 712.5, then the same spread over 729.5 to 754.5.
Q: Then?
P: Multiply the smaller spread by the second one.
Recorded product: 16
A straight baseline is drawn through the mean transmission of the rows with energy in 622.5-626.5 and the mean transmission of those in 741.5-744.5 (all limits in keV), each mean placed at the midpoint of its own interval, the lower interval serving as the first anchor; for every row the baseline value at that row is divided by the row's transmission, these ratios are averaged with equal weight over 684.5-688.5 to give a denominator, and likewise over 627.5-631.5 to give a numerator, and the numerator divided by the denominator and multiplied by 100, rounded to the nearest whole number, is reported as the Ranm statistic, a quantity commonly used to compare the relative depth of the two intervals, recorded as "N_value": 157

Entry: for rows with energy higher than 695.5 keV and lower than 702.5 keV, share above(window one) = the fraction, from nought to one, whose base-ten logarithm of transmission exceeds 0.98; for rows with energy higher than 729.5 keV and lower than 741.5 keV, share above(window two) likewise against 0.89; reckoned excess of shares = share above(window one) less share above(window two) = 0.63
